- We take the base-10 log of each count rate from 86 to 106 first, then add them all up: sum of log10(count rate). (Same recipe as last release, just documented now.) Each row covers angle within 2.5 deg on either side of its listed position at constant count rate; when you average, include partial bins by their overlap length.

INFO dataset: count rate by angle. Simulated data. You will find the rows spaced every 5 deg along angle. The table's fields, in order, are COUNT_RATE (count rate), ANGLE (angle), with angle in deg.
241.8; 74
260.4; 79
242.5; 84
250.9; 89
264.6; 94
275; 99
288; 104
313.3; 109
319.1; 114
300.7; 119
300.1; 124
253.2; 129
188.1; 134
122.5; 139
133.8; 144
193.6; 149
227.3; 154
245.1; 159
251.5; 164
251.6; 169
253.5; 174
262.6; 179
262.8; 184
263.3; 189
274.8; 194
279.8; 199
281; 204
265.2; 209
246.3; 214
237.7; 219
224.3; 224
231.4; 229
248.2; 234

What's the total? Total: 9.72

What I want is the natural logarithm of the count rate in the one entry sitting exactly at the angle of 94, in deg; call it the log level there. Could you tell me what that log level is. 5.58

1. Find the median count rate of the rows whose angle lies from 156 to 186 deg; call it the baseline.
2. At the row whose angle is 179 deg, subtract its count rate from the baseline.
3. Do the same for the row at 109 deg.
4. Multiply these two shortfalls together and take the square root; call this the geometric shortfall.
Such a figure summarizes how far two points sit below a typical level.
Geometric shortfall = 25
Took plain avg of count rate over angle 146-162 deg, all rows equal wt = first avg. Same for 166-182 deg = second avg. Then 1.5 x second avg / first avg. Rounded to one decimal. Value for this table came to 1.7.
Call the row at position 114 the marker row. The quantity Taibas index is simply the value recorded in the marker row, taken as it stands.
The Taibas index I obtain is 319.1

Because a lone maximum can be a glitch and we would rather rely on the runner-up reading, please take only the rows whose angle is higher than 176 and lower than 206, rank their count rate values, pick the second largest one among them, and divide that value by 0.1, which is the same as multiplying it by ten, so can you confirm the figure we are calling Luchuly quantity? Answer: 2798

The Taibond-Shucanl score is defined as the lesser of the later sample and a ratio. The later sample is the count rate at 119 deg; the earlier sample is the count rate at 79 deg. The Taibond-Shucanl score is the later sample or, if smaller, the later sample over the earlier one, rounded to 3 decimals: 1.155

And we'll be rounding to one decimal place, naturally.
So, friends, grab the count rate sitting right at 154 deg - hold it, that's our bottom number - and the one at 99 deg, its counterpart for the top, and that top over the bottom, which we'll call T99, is 1.2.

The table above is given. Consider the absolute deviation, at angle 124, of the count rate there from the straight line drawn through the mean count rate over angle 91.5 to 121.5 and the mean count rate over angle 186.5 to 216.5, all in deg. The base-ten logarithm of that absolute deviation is 1.1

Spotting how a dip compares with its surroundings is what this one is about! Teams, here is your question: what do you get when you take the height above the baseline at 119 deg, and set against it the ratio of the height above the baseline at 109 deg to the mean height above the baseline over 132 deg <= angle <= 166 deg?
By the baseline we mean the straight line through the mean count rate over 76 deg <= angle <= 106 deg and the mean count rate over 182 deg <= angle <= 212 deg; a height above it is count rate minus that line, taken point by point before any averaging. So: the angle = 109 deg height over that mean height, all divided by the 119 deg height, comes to -0.02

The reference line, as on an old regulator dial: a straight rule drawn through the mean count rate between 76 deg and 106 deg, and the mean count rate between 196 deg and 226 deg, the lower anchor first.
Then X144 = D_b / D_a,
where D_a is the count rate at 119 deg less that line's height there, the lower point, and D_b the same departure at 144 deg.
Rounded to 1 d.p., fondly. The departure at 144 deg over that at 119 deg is -3.2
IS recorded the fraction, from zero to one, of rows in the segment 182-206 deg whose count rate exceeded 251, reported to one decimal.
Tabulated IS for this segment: 1.0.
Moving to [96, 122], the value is 1.0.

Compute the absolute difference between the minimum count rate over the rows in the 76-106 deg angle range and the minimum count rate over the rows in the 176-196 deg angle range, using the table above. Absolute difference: 20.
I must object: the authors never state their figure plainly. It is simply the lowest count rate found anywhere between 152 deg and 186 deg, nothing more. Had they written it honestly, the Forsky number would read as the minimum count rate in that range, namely 227.3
